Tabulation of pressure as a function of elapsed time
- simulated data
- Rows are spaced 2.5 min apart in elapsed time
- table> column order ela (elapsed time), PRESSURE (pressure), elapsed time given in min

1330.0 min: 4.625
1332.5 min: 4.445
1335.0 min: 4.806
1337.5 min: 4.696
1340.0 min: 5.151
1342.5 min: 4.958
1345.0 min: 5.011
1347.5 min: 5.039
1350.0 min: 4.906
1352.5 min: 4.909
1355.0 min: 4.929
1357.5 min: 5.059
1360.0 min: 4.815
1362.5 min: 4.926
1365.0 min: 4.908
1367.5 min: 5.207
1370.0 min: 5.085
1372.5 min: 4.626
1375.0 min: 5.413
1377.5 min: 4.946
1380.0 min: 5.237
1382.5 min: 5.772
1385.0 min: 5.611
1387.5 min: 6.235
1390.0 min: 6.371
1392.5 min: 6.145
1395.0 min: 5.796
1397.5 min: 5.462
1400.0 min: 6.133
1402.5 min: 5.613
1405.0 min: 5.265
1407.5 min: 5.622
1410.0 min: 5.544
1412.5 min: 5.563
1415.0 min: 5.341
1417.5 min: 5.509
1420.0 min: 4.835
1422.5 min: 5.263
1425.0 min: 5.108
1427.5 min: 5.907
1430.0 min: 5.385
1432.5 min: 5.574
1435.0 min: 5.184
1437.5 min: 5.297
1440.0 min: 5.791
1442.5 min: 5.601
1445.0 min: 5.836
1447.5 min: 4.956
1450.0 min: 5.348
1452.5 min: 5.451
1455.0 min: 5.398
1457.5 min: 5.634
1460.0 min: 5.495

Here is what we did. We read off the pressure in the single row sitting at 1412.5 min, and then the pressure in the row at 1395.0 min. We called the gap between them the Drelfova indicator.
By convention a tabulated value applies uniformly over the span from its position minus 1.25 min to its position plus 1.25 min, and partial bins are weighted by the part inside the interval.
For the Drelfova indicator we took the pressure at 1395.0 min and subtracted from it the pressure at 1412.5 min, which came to 0.2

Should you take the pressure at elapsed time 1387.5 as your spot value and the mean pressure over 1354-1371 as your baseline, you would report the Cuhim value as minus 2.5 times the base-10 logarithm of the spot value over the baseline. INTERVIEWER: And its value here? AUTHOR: -0.24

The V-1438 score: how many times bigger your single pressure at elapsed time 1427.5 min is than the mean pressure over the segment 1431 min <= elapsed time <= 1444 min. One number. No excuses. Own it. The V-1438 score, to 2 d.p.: 1.08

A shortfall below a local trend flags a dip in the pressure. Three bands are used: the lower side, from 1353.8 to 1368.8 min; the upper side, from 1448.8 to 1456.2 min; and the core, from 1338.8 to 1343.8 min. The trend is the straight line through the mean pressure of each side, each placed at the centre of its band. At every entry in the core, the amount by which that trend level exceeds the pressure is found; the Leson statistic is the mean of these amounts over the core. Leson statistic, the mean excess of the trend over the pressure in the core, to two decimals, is -0.17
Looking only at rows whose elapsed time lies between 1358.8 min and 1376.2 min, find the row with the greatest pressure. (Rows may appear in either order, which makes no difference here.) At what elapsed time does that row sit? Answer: 1375.0 min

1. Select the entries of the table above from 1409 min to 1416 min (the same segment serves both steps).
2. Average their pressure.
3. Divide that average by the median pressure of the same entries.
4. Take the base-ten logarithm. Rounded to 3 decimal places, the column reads -0.005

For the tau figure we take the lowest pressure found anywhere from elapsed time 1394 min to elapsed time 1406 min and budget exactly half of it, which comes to 2.63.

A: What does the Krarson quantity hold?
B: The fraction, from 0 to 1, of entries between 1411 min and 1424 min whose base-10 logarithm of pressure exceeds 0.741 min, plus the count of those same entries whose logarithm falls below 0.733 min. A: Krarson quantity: 3.4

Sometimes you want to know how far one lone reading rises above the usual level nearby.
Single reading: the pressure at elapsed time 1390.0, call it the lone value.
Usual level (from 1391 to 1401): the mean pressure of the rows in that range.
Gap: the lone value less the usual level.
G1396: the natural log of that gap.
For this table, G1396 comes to -0.7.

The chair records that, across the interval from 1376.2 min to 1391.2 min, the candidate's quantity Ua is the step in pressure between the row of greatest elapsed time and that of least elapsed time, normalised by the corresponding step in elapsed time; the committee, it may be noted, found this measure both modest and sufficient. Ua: 0.11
